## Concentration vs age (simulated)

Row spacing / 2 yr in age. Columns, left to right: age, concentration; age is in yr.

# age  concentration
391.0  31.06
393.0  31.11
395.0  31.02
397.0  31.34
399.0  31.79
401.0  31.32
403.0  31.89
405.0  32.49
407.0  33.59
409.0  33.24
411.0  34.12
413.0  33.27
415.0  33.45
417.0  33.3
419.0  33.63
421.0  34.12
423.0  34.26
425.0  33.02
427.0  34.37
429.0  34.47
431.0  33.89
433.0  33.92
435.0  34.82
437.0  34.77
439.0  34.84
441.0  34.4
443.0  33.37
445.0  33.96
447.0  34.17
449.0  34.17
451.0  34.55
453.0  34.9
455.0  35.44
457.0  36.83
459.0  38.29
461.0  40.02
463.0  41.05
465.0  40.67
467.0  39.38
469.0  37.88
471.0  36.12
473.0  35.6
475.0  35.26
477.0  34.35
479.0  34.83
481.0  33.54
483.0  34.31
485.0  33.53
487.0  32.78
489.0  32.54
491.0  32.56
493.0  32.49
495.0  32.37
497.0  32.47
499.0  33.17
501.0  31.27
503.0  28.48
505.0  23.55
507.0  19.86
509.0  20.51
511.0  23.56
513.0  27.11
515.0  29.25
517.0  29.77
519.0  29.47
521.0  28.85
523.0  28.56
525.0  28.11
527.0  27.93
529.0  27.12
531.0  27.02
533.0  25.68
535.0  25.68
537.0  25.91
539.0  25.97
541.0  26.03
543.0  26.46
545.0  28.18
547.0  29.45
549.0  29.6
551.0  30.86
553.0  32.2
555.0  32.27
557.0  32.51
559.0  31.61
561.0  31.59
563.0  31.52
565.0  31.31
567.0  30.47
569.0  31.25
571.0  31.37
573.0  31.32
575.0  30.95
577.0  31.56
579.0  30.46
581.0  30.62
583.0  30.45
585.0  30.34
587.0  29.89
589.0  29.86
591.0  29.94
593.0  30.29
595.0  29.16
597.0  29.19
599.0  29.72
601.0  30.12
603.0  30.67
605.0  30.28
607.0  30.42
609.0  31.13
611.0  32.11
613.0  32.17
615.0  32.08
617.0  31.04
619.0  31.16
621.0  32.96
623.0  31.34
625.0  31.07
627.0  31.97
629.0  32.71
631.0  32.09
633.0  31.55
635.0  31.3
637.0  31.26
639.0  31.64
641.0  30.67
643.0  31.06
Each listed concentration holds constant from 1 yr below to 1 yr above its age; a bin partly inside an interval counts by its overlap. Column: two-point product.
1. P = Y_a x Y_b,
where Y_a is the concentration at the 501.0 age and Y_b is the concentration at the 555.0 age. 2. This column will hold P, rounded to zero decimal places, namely 1009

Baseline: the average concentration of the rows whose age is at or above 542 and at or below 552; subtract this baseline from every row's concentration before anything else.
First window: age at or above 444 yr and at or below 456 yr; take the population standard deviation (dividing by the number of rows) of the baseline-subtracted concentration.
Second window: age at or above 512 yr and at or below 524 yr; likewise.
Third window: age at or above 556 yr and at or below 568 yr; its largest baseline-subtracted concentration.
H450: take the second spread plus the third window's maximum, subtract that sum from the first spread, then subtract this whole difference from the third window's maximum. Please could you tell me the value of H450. 7.6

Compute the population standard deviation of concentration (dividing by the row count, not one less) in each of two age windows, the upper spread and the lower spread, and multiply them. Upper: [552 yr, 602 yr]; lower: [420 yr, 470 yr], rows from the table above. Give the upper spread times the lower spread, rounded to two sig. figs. 2.1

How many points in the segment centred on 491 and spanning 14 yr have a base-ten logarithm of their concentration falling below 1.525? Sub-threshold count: 6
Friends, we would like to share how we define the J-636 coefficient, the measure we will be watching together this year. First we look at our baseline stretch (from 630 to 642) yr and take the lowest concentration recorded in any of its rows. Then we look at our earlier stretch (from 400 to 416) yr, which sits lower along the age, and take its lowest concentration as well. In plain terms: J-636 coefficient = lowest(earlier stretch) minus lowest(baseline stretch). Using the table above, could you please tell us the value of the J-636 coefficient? 1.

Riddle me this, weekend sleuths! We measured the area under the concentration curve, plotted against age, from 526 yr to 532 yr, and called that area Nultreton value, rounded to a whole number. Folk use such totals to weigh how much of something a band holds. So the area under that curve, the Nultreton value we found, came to 164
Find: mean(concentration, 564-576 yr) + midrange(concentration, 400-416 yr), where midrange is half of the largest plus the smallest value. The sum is 64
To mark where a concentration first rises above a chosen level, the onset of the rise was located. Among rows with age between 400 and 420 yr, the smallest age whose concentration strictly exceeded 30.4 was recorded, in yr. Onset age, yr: 401.0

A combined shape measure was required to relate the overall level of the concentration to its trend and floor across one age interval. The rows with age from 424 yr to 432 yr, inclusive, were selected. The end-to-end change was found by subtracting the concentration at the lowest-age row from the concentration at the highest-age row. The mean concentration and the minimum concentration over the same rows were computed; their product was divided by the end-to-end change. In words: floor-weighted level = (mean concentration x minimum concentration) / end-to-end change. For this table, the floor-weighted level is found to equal 1288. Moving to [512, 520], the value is 332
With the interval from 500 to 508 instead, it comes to -45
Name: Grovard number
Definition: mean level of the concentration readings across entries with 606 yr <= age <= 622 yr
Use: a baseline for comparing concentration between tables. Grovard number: 32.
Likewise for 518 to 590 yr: 30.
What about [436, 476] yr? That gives 36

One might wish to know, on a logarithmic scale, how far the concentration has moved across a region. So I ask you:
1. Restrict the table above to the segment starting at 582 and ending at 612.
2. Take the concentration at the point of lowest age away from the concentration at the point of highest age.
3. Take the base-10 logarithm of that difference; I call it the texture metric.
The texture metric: 0.22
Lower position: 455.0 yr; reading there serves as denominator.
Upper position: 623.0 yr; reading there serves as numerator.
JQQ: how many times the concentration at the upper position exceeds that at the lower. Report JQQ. 0.88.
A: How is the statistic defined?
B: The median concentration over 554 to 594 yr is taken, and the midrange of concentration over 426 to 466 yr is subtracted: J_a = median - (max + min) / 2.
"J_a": -6.1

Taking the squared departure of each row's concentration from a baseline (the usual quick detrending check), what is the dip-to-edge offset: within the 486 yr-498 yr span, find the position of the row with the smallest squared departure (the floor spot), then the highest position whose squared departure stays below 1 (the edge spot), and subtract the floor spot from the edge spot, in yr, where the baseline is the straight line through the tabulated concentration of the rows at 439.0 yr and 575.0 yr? 10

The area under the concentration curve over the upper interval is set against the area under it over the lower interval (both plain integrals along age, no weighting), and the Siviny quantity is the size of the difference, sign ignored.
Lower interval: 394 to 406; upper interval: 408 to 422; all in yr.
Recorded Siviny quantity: 91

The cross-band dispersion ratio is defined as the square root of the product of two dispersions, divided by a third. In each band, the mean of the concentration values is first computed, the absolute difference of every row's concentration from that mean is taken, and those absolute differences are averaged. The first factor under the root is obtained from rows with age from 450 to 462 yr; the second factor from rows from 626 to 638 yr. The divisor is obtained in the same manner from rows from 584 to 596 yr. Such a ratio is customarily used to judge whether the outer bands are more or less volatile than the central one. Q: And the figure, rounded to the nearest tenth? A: 3.1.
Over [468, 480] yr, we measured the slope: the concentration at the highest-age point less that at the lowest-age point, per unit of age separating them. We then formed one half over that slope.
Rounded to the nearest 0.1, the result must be -1.6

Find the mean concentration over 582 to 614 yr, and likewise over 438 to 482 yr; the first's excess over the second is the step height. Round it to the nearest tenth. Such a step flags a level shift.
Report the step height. -5.7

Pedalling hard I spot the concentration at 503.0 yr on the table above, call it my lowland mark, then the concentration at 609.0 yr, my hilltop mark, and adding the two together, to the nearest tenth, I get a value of 59.6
